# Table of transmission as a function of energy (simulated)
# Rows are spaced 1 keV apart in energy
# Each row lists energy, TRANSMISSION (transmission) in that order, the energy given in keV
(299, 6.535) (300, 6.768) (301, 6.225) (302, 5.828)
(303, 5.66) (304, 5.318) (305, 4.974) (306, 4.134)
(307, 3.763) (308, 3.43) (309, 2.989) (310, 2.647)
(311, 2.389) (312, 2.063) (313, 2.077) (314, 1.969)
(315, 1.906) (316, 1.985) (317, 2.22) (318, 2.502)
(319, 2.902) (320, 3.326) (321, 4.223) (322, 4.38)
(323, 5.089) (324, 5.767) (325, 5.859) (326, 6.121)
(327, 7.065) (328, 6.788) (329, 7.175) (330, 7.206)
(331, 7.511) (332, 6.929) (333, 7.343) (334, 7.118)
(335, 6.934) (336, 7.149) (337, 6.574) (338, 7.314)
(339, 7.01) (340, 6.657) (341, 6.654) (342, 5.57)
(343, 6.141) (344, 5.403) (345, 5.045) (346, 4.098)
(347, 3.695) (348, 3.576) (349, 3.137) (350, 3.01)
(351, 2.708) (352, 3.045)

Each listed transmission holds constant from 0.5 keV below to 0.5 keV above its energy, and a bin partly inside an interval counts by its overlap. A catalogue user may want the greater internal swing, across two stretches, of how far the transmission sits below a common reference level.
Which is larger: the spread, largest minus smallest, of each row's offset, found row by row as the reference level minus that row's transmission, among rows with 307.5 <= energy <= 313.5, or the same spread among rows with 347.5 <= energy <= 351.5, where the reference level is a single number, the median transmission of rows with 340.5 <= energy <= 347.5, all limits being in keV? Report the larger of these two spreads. 1.4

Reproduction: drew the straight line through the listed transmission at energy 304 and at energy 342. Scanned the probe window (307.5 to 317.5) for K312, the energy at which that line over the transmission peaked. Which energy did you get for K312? 315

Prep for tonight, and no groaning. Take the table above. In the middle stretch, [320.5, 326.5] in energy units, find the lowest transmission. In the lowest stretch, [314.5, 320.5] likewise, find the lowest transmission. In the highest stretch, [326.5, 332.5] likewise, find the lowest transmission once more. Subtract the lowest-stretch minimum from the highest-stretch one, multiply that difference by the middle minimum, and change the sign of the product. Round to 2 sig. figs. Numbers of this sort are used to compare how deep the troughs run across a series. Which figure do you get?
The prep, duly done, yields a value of -21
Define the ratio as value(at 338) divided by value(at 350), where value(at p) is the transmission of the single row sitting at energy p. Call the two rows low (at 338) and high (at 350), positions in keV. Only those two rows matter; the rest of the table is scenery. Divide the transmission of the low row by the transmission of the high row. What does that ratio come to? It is 2.4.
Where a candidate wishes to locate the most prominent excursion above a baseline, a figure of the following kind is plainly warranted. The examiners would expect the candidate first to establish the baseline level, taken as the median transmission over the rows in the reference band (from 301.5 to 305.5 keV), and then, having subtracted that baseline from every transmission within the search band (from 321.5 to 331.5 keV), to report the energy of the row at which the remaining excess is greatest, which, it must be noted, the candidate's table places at 331 keV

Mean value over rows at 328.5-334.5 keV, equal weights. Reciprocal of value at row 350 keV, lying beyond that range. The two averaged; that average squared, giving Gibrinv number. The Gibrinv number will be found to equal 14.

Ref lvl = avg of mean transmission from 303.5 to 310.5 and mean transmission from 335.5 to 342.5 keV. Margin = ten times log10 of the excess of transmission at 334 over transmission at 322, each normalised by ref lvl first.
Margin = -2.9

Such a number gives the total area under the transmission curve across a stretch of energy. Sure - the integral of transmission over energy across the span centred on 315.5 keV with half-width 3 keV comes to 13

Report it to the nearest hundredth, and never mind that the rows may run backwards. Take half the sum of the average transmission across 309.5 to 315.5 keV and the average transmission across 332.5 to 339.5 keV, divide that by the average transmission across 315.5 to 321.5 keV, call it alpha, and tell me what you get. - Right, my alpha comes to 1.62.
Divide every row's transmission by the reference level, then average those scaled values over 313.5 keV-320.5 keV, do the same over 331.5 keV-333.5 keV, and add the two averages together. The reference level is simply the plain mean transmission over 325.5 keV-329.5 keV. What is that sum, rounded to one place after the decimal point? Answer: 1.4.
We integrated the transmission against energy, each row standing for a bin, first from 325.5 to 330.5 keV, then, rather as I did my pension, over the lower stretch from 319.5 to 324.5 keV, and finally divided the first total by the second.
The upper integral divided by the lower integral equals 1.5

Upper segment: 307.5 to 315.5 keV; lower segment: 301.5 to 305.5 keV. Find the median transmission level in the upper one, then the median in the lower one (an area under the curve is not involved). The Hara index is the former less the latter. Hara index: -3.3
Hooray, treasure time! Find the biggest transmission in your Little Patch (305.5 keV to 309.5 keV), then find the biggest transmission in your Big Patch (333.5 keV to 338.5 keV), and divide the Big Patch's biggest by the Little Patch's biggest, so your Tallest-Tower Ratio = 1.8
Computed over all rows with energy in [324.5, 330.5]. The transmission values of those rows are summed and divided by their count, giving 6.7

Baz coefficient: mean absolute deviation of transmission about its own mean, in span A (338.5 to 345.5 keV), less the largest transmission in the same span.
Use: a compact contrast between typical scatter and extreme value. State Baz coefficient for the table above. -6.4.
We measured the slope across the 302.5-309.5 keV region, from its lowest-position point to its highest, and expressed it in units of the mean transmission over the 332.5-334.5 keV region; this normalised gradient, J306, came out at -0.062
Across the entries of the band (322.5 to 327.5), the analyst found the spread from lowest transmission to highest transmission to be 2.0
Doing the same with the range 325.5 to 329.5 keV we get 1.1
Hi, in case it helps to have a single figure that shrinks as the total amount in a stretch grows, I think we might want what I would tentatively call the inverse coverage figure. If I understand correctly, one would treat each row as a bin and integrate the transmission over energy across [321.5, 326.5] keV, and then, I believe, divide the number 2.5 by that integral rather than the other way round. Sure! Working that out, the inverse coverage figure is 0.092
